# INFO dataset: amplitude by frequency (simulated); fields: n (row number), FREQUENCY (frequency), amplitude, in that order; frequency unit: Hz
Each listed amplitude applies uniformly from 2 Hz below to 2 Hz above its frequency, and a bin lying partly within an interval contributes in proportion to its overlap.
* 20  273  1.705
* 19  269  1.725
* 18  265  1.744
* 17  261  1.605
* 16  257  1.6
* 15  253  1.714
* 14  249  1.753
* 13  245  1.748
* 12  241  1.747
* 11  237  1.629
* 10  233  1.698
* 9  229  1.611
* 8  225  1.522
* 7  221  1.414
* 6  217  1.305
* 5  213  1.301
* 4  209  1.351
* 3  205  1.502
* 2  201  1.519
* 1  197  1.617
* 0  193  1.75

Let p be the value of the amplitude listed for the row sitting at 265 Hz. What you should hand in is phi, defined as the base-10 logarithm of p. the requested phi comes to 0.242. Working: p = 1.744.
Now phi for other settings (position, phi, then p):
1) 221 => 0.150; 1.414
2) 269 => 0.237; 1.725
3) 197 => 0.209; 1.617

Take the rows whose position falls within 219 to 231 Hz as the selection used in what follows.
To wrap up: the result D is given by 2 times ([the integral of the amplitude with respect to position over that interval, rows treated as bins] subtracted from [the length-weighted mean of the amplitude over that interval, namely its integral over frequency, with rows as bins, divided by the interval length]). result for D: -33.3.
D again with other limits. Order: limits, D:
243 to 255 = -38.2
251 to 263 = -36.1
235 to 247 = -37.6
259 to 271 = -37.2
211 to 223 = -29.5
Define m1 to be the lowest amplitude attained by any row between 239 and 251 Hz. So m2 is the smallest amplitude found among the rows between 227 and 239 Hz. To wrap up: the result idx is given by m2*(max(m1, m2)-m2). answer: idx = 0.22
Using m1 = 1.747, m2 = 1.611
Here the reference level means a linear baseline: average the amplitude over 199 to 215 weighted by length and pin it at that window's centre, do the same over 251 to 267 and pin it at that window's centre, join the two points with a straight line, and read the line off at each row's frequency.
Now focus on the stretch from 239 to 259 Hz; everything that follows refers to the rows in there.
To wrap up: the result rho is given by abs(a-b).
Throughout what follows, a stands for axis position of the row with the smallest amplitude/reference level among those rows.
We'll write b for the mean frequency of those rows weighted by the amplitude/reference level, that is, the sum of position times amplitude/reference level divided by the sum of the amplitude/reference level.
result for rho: 8.2 Hz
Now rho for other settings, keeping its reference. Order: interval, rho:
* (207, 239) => 6.6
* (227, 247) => 0.1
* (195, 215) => 8.5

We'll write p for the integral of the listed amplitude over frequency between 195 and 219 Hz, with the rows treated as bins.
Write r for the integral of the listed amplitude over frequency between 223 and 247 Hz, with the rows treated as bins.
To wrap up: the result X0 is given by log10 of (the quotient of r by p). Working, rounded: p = 34.4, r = 39.8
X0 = 0.06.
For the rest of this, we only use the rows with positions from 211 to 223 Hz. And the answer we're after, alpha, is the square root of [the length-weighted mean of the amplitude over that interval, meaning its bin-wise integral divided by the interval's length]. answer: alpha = 1.16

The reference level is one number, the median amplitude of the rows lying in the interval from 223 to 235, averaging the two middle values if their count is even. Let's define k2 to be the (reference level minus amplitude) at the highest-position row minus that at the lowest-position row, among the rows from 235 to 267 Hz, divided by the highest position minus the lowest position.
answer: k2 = -0.004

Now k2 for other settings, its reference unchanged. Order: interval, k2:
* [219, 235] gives -0.024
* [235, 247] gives -0.015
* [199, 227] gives 0.000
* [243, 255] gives 0.004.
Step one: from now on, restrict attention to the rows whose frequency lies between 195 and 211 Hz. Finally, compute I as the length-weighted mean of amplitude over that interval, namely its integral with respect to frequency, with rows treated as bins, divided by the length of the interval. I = 1.50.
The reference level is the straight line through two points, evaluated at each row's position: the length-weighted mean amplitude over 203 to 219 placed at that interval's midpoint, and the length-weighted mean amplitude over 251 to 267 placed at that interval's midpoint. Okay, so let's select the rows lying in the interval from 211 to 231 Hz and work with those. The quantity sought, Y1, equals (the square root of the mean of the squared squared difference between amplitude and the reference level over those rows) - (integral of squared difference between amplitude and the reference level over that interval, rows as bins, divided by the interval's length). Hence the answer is 0.0020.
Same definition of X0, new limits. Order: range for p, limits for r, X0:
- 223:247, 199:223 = -0.07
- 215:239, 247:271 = 0.04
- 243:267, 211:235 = -0.06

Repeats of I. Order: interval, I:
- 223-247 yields 1.66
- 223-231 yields 1.57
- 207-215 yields 1.33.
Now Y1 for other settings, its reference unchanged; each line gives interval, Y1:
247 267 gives 0.0030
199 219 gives 0.0070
